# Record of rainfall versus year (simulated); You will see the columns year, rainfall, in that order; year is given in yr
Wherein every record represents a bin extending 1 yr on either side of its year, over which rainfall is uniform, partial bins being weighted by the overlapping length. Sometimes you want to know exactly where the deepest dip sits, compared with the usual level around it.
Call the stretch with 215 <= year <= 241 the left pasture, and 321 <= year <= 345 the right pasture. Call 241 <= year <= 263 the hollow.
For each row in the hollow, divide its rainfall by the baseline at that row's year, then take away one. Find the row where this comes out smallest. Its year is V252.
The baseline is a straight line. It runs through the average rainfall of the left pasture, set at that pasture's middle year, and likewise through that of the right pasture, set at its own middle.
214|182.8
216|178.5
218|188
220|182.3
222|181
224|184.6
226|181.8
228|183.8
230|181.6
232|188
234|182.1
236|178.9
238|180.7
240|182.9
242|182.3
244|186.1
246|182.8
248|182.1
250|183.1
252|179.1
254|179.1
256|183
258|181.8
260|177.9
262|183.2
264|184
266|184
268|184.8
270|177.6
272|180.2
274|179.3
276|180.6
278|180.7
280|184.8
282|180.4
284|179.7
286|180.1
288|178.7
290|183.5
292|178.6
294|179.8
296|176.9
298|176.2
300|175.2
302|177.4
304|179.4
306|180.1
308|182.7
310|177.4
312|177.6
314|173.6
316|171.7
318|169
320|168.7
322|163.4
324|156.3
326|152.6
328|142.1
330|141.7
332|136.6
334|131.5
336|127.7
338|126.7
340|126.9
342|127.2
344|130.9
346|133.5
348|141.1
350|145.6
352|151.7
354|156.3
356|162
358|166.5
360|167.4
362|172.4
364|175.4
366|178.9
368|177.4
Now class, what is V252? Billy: 242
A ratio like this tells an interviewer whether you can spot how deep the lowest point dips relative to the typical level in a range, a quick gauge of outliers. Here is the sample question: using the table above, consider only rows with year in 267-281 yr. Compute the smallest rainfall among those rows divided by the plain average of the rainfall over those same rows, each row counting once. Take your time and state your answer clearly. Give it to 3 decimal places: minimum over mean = 0.980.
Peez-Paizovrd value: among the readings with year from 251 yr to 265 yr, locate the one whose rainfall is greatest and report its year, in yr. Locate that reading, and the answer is 264 yr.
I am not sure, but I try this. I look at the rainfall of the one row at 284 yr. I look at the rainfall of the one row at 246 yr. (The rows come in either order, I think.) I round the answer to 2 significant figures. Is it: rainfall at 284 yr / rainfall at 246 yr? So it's 0.98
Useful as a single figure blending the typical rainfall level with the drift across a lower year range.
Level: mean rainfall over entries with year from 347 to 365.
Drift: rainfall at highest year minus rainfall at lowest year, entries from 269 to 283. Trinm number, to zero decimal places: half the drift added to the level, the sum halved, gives 81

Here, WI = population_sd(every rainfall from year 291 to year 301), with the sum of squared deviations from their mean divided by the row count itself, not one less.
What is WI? 1.7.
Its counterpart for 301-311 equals 2.0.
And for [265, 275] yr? 2.8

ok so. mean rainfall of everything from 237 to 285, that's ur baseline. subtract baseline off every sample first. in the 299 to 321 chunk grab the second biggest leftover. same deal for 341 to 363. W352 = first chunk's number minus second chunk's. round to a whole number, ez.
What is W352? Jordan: 13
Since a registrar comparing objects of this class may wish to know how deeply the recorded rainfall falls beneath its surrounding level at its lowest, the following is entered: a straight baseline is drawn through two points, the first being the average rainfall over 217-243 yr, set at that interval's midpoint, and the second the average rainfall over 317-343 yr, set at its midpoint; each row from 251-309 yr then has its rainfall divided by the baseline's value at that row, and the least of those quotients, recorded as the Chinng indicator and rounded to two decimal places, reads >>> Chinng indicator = 1.03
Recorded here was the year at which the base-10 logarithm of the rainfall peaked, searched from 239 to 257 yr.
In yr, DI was 244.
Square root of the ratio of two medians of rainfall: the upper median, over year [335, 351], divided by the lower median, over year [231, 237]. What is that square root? 0.84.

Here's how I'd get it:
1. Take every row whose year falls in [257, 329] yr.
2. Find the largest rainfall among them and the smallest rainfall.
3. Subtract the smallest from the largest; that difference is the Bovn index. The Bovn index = 43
